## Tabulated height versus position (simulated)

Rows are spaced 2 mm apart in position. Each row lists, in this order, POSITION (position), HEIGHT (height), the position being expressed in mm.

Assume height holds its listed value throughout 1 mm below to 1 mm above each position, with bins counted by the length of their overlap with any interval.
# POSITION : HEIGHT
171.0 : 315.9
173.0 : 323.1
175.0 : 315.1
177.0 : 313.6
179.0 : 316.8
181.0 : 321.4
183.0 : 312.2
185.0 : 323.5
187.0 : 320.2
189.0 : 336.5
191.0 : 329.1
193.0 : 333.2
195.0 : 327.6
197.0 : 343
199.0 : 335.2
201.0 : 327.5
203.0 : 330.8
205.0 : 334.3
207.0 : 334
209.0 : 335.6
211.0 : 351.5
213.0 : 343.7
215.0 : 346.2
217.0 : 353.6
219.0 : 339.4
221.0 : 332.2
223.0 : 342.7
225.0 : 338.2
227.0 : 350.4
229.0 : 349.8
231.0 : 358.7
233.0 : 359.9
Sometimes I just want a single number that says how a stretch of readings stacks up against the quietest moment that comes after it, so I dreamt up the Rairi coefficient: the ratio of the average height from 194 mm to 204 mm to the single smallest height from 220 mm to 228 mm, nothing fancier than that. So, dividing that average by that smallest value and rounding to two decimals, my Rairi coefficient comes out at 1.00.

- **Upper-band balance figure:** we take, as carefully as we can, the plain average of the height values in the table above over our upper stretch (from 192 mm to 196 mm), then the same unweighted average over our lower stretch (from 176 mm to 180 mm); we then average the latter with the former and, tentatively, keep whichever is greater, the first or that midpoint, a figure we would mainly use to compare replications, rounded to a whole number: 330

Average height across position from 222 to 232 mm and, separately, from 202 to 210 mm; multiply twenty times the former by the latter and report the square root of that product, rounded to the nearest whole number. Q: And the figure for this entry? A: 1524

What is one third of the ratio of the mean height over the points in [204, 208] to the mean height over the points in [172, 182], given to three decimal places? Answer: 0.350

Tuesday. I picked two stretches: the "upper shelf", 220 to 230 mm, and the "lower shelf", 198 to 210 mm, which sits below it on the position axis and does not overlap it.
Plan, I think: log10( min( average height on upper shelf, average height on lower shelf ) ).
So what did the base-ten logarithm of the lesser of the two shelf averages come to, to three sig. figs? 2.52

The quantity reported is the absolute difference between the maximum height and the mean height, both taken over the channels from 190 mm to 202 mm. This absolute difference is 10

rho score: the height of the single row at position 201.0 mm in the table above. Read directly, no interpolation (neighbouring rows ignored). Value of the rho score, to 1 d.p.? 327.5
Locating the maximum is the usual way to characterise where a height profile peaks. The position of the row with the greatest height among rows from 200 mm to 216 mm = 211.0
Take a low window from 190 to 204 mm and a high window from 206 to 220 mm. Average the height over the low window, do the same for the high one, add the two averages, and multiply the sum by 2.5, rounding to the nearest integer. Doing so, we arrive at 1689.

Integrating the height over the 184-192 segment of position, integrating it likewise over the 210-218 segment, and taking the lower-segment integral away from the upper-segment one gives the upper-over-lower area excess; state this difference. 171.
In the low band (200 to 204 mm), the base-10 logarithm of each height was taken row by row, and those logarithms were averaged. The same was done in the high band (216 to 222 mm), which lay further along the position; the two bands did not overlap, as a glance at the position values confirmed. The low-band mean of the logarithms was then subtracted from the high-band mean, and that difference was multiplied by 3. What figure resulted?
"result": 0.048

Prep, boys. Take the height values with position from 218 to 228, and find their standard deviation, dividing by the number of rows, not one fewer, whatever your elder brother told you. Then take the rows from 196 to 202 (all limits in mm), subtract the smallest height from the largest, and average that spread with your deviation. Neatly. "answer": 11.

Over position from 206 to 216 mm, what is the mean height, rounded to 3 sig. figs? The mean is 342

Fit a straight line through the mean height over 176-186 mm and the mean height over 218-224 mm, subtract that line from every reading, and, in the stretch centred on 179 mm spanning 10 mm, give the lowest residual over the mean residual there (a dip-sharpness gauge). 9.7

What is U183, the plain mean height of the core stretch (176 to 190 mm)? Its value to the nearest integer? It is 321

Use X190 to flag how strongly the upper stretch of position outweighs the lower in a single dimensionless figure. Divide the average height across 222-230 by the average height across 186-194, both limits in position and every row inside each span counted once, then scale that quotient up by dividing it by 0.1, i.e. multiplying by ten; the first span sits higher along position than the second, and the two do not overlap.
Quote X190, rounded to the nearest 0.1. 10.5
